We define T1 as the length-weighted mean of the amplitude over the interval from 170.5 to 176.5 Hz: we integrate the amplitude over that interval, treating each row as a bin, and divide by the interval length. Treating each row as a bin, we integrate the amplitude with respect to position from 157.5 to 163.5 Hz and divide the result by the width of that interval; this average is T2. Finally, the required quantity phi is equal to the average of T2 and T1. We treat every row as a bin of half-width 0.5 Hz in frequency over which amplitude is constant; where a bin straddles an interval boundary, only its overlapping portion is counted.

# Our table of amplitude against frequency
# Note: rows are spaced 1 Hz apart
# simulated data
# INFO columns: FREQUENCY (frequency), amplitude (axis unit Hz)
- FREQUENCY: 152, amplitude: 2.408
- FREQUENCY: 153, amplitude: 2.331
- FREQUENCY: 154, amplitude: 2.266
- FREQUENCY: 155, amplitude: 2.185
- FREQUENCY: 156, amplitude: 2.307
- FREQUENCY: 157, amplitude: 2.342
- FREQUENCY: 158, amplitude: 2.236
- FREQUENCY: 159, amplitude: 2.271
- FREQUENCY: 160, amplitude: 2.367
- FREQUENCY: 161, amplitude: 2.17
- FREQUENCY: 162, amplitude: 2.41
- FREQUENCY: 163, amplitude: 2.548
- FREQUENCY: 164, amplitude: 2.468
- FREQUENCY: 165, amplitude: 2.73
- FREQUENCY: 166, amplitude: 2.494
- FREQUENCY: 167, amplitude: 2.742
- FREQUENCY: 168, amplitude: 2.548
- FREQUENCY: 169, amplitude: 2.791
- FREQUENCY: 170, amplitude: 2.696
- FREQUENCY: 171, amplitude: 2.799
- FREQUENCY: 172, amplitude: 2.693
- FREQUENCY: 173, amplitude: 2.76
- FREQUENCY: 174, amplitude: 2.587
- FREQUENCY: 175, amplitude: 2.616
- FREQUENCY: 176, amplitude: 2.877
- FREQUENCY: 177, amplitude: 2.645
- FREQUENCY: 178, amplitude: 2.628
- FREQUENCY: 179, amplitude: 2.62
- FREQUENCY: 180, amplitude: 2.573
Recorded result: 2.53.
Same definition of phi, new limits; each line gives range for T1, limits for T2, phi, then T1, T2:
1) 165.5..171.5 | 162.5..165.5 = 2.63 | 2.68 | 2.58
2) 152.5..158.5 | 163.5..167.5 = 2.44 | 2.28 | 2.61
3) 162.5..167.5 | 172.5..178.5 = 2.64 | 2.60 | 2.69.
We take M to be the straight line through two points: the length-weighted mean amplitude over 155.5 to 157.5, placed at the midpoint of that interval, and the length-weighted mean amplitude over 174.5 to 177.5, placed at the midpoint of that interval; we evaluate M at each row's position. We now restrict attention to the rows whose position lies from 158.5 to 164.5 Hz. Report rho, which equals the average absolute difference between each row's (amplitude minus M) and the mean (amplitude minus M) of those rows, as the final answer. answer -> 0.081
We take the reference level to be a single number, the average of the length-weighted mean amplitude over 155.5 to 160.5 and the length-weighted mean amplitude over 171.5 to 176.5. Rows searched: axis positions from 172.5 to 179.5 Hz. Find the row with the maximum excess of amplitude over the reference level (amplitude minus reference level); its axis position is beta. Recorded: 176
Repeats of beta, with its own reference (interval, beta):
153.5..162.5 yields 162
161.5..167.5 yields 167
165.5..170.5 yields 169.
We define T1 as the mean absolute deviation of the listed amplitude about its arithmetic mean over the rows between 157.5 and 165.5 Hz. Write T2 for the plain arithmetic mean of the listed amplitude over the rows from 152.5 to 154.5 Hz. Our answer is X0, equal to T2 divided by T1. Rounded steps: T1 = 0.139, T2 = 2.30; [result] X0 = 17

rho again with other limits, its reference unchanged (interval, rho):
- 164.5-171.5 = 0.091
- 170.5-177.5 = 0.104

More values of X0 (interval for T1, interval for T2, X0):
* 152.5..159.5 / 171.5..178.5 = 63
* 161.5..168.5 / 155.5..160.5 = 23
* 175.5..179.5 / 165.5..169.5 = 29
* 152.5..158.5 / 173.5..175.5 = 53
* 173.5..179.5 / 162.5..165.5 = 36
